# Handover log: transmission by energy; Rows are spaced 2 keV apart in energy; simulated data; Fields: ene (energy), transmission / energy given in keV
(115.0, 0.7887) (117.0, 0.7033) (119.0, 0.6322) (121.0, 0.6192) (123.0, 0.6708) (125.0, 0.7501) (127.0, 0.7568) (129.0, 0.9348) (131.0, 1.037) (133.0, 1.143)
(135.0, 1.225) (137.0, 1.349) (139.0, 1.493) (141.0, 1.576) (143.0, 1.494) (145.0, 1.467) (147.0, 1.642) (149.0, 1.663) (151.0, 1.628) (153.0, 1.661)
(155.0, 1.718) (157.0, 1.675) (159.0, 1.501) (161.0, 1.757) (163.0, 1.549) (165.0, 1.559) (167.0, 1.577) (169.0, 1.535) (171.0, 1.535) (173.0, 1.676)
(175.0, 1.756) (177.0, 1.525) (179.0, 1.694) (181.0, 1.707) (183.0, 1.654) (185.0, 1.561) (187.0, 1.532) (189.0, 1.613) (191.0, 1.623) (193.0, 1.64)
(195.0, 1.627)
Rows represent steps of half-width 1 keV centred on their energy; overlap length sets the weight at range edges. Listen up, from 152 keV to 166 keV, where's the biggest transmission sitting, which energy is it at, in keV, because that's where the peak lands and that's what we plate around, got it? 161.0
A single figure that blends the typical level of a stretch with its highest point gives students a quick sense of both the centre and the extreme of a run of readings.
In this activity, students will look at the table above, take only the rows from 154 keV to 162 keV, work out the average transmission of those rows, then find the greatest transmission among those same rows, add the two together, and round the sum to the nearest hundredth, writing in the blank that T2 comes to 3.42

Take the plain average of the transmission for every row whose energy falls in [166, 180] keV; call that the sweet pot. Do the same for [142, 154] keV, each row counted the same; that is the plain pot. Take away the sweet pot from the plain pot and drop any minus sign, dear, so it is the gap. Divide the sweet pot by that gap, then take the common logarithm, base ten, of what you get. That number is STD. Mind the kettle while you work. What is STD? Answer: 1.9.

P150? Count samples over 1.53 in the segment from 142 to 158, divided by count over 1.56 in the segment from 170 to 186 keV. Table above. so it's 1.00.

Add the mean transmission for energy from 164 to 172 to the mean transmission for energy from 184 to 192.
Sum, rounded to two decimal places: 3.13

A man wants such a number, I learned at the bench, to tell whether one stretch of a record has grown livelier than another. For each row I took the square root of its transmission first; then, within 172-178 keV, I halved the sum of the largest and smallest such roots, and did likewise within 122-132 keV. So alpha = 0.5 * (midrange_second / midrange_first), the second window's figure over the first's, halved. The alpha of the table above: 0.359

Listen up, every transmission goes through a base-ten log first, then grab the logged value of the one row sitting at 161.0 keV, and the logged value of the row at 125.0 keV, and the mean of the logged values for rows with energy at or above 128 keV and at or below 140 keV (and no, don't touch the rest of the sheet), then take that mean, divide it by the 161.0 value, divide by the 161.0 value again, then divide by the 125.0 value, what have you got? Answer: -10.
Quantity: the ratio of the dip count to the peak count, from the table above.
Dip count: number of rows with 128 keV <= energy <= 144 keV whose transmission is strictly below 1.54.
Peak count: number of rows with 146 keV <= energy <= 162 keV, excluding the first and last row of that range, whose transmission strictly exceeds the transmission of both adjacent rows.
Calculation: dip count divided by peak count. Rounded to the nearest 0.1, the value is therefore 3.5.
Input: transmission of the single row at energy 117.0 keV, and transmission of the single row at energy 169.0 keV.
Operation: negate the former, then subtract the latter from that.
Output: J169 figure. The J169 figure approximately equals -2.24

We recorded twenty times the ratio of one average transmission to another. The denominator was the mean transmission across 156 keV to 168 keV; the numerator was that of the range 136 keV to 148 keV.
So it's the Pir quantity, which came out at 18.8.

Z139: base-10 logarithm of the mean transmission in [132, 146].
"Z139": 0.144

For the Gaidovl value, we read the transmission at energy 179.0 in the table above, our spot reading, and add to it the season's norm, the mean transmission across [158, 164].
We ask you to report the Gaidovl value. 3.3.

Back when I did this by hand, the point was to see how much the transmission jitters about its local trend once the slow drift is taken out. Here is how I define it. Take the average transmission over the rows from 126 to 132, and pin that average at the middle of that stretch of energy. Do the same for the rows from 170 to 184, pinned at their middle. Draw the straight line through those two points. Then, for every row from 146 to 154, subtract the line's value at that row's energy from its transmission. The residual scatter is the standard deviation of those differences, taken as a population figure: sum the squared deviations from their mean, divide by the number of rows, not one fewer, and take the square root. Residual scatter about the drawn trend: 0.035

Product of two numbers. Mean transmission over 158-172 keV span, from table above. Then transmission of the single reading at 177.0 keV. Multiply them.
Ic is 2.4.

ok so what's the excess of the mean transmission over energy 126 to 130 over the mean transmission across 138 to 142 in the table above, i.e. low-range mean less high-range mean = -0.69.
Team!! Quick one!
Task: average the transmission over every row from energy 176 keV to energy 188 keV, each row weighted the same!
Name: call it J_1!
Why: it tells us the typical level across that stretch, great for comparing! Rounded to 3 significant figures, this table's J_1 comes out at 1.61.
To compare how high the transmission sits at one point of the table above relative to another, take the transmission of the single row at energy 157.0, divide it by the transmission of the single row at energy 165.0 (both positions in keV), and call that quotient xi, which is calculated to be 1.07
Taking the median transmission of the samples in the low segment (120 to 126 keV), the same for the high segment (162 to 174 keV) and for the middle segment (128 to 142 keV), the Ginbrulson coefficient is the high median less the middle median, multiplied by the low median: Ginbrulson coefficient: 0.22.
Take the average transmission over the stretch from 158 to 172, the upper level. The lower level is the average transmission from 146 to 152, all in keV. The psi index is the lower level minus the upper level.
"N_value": 0.1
